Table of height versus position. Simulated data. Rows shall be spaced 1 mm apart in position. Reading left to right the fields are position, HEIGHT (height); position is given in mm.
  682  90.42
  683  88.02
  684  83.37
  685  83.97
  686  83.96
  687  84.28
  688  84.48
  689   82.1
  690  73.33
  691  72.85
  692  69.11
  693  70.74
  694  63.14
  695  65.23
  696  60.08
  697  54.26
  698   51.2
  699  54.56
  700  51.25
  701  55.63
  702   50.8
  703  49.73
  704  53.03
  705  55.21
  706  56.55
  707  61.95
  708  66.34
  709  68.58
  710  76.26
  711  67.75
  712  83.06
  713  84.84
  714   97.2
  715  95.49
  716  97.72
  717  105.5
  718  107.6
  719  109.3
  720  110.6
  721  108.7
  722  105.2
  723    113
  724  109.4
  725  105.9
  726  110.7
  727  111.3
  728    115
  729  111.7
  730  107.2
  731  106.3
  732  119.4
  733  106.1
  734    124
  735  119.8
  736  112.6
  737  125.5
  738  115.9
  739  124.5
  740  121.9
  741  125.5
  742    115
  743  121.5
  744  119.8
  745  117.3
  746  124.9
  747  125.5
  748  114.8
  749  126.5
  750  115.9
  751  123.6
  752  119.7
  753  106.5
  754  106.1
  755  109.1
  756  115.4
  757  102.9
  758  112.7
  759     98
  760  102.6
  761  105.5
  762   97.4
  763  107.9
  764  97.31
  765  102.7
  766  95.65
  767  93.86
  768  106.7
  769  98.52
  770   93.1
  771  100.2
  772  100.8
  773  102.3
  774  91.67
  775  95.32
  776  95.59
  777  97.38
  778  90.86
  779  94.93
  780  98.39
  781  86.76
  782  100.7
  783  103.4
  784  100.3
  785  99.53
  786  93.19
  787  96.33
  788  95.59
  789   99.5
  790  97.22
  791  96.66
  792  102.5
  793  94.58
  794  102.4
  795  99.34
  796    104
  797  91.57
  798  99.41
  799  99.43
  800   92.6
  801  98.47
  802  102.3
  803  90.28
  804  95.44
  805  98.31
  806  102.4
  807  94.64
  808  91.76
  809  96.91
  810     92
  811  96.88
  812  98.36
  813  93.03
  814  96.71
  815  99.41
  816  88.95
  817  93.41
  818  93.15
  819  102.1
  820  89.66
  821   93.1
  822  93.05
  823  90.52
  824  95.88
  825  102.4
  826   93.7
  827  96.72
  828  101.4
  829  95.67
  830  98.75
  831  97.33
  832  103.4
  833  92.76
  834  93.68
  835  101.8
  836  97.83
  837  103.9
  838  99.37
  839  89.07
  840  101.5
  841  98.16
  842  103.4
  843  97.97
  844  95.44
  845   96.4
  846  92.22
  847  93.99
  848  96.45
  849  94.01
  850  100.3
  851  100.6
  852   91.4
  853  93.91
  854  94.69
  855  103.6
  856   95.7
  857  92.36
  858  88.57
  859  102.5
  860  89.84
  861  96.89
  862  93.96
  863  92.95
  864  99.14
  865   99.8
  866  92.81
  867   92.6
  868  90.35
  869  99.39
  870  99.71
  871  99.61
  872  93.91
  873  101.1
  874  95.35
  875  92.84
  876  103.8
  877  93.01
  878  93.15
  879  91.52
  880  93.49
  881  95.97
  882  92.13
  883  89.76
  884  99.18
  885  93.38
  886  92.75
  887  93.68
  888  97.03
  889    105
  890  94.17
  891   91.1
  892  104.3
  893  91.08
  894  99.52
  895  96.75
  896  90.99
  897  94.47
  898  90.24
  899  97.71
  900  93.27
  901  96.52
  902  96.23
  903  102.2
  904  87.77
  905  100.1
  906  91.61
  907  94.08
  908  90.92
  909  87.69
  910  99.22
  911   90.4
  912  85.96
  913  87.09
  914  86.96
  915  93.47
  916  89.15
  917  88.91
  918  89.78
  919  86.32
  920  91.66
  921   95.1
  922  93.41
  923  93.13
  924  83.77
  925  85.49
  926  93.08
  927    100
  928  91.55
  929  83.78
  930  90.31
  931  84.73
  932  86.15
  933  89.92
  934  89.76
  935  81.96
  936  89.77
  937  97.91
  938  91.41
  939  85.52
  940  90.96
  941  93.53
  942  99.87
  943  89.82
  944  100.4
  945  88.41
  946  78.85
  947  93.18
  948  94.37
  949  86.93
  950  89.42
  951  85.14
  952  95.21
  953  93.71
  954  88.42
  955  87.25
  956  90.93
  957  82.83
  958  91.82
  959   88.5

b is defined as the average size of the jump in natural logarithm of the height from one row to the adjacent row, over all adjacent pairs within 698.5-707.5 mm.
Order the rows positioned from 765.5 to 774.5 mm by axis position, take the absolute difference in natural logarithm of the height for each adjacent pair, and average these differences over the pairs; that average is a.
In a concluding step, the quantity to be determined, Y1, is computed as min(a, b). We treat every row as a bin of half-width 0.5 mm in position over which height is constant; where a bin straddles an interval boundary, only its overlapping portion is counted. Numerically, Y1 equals 0.060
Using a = 0.061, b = 0.0596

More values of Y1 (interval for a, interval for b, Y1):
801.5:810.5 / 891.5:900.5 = 0.058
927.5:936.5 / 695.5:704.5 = 0.059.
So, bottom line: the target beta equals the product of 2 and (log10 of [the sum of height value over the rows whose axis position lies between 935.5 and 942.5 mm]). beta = 5.62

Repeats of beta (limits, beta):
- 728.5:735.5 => 5.80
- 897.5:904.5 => 5.64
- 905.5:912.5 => 5.61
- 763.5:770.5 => 5.67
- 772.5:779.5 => 5.65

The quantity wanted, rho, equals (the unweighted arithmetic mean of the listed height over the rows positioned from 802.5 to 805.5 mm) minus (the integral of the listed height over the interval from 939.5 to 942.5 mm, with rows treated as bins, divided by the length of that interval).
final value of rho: 0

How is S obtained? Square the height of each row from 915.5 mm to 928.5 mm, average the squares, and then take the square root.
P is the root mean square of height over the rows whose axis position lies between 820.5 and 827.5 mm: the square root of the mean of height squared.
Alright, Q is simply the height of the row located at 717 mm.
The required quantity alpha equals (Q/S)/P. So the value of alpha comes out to 0.012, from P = 95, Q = 105.5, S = 91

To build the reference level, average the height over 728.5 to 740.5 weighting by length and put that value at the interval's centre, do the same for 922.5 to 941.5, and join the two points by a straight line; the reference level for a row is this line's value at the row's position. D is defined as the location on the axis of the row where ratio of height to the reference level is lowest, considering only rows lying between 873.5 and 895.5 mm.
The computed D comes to 883 mm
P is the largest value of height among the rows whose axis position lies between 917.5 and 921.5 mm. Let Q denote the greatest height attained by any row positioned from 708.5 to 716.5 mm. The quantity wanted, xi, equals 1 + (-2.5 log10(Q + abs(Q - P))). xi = -4.00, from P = 95.1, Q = 97.72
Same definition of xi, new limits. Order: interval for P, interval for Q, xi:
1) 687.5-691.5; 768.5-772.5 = -4.17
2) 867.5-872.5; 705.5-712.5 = -4.00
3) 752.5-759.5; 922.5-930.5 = -4.16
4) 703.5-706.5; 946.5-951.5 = -4.30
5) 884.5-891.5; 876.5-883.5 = -4.05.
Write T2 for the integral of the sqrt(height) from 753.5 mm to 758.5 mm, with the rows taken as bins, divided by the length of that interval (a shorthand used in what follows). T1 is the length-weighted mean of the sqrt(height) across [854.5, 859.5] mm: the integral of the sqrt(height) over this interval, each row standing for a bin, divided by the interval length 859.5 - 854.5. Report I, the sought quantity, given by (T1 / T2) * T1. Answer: 9.2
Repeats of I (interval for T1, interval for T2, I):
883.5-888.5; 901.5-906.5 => 9.7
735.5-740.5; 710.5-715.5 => 13.0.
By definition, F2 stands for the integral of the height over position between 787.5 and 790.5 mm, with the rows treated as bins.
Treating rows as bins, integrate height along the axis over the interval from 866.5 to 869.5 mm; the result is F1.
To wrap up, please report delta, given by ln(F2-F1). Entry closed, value 2.3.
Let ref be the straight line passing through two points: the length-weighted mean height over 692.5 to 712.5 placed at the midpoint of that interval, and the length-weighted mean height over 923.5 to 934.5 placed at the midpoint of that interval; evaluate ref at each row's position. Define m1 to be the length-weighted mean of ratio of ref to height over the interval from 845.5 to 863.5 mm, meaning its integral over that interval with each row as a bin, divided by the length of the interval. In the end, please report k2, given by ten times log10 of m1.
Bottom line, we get -0.77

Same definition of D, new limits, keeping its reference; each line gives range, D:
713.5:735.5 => 715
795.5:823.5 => 803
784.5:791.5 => 786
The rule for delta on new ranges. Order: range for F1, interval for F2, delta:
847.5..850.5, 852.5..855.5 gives 0.4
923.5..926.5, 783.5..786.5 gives 3.4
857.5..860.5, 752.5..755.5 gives 3.7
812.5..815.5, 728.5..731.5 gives 3.6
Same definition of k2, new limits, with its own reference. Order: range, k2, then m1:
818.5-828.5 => -1.01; 0.79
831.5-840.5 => -1.02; 0.79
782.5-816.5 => -1.24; 0.75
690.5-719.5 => -0.39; 0.91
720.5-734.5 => -2.39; 0.58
